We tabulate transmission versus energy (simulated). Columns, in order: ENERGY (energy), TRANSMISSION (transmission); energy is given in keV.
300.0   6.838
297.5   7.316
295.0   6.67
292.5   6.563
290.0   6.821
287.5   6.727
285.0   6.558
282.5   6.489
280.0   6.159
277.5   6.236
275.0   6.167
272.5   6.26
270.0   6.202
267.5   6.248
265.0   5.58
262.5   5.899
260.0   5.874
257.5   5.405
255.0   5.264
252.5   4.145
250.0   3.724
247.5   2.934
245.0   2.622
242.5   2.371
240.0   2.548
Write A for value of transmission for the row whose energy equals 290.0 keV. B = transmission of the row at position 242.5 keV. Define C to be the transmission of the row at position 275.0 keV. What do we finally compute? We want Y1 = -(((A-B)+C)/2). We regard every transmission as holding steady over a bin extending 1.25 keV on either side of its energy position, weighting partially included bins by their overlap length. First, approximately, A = 6.821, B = 2.371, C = 6.167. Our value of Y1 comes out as -5.3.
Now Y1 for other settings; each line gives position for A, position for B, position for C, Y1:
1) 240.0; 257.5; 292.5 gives -1.9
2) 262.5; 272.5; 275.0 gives -2.9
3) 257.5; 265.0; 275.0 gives -3.0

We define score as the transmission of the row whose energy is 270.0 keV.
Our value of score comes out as 6.202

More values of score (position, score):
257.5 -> 5.405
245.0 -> 2.622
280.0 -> 6.159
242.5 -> 2.371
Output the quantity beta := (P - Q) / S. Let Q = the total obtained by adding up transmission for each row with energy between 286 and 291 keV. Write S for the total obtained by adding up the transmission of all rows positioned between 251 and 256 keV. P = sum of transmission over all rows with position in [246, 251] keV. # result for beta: -0.73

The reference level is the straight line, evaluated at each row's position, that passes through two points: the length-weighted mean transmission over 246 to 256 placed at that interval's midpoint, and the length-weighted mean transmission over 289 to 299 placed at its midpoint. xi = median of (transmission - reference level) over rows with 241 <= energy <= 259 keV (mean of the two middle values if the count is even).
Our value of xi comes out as -0.16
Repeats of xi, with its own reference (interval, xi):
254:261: 1.04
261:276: 0.92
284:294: 0.28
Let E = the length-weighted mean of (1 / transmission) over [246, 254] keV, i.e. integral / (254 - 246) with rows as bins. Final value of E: 0.28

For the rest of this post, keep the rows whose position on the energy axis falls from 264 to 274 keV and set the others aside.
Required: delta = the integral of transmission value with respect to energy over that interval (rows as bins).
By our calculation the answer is 61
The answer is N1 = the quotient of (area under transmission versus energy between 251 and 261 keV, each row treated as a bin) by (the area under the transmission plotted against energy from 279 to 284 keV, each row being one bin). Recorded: 1.6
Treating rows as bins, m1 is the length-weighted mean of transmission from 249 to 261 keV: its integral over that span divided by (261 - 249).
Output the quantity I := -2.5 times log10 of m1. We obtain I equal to -1.72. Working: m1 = 4.9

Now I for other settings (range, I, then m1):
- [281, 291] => -2.05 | 6.6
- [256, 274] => -1.93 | 5.9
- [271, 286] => -2.00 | 6.3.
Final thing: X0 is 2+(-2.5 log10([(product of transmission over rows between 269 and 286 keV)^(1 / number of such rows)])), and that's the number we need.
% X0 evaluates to 0.00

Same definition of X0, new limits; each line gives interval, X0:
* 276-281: 0.02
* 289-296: -0.06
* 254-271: 0.10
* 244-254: 0.70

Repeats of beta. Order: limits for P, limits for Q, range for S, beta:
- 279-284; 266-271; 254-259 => 0.02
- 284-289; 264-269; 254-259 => 0.14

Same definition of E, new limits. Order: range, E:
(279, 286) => 0.16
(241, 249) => 0.38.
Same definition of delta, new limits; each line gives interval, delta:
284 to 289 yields 33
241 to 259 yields 68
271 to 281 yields 62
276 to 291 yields 97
